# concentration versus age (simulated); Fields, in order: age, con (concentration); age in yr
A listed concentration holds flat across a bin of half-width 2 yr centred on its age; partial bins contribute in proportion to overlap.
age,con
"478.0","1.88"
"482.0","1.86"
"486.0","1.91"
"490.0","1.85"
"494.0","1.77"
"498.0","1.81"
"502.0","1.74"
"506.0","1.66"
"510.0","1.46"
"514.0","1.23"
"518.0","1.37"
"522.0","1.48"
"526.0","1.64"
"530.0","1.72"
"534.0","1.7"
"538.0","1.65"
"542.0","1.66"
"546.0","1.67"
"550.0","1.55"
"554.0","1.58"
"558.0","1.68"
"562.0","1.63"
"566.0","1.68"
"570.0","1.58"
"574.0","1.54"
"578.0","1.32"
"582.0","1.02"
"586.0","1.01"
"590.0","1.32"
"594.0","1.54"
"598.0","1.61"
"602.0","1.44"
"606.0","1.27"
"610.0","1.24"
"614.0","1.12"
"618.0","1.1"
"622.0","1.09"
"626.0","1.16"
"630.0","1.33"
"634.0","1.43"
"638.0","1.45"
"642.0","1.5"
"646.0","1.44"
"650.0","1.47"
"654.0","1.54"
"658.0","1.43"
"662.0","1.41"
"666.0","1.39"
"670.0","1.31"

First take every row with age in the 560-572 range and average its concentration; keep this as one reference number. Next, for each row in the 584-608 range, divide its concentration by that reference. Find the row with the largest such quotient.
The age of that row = 598.0 yr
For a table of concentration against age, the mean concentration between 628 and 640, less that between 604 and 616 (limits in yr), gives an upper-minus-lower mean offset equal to 0.19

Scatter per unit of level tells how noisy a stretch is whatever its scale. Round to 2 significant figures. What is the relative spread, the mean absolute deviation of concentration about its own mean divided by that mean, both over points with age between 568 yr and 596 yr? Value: 0.14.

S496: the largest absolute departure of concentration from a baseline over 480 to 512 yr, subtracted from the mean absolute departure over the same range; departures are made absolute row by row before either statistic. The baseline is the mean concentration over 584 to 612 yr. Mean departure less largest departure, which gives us -0.15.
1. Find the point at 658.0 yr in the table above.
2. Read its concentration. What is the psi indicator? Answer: 1.43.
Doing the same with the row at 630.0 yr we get 1.33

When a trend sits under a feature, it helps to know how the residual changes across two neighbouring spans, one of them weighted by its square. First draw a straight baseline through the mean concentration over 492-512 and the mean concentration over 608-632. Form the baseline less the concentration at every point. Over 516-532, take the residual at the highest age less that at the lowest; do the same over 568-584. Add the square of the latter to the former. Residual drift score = -0.1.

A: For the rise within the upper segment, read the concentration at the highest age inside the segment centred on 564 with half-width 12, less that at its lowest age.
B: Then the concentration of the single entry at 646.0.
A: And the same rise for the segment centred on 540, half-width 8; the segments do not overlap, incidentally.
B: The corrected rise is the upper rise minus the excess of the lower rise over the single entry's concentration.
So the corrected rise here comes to 1.43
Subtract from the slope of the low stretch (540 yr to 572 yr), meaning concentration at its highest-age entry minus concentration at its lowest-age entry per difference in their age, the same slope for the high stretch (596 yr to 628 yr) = 0.013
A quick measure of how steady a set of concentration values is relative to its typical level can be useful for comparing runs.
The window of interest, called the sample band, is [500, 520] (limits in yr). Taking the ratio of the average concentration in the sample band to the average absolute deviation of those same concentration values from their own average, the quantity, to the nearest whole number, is 9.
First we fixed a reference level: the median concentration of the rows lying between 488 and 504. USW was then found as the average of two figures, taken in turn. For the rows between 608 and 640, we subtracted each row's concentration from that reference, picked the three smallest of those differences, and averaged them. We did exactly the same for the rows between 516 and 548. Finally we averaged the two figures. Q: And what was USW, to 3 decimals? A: 0.240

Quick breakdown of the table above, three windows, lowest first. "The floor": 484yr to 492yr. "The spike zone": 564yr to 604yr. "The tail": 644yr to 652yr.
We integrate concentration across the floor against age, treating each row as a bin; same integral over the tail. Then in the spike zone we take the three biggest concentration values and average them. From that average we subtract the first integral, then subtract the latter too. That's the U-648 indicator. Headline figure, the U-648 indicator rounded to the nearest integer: -25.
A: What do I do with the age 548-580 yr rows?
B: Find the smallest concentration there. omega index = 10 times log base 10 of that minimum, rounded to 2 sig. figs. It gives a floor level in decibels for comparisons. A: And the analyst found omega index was 1.2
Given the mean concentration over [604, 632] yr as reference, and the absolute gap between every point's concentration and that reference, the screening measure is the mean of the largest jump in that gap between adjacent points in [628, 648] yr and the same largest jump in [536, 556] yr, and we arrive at 0.11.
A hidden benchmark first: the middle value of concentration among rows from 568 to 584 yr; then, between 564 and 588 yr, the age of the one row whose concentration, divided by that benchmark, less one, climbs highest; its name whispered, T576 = 566.0 yr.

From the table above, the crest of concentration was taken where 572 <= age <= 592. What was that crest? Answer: 1.54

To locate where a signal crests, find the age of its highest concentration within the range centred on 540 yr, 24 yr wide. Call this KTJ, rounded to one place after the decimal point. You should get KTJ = 530.0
